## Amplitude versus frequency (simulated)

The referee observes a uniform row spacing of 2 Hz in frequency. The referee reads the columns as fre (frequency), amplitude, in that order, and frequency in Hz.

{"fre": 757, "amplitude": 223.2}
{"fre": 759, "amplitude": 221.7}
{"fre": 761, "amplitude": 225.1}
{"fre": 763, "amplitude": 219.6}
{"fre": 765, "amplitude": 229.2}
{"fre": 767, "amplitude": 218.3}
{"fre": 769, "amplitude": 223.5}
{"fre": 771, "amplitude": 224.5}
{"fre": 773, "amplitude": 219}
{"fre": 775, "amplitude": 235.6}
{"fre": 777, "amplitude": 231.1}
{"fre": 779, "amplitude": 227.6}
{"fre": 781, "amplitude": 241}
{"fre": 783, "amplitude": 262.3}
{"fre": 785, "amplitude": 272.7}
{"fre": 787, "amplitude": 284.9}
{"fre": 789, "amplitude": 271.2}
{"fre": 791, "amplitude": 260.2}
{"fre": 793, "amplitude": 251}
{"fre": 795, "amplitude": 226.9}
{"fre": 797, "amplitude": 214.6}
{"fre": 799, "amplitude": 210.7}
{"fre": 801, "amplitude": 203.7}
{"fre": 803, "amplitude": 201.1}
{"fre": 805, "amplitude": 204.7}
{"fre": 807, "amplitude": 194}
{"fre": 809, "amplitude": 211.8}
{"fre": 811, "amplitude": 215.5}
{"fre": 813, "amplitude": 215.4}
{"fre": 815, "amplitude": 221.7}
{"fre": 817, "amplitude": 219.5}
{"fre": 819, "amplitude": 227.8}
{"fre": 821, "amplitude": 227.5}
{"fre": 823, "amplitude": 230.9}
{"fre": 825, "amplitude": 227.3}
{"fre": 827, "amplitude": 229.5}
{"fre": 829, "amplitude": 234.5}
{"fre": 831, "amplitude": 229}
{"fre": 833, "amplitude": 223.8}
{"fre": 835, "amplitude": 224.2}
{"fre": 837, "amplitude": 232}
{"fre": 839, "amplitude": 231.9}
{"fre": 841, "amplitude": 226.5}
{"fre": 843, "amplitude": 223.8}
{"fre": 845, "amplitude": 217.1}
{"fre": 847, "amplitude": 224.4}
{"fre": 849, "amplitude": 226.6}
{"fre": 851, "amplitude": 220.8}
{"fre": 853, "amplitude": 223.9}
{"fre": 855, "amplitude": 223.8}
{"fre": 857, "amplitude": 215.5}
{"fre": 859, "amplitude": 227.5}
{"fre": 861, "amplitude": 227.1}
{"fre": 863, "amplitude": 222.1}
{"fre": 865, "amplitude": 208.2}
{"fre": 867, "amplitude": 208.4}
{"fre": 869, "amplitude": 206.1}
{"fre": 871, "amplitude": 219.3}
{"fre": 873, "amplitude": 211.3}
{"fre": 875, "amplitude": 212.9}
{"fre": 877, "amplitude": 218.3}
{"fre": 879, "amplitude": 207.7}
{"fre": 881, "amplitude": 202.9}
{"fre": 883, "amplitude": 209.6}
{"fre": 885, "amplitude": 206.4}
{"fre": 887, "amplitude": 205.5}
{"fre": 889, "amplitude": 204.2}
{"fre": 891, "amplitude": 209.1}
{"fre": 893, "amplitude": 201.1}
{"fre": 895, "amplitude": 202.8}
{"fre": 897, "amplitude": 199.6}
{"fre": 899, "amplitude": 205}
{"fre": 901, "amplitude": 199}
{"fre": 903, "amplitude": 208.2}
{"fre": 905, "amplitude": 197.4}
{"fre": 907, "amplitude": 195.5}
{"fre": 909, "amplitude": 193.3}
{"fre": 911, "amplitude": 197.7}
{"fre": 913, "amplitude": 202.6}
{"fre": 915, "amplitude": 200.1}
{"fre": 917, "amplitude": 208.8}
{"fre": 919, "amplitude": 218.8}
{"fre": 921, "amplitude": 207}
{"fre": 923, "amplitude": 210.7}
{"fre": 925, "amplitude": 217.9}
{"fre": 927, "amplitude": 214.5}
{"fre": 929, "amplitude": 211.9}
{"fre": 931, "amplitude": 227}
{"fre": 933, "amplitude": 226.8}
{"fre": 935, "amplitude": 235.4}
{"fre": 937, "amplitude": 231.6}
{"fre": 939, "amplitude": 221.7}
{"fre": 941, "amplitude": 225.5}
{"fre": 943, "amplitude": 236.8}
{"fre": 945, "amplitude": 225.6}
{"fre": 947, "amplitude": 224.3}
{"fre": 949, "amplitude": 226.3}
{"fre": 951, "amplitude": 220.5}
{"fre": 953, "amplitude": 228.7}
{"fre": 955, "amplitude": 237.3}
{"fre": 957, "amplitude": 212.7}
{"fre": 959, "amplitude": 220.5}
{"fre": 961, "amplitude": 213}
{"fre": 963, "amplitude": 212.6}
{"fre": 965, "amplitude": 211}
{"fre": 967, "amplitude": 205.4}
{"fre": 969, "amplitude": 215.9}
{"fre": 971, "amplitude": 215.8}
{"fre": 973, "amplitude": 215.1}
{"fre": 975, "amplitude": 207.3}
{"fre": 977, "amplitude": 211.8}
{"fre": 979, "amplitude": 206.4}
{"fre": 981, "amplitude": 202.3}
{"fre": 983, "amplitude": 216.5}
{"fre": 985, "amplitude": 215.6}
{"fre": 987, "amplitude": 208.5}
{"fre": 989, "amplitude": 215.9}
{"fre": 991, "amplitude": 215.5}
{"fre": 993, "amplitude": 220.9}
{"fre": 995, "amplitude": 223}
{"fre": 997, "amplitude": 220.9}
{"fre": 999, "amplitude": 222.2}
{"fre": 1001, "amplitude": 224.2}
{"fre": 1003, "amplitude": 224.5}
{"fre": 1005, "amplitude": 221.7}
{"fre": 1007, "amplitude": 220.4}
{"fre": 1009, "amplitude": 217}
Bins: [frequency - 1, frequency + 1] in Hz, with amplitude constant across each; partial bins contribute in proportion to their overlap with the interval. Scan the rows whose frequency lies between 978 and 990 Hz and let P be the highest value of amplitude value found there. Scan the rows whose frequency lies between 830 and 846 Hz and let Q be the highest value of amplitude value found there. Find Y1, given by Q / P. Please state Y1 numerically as 1.07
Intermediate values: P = 216.5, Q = 232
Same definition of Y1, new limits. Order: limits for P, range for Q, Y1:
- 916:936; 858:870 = 0.97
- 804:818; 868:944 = 1.07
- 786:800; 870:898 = 0.77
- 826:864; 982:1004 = 0.96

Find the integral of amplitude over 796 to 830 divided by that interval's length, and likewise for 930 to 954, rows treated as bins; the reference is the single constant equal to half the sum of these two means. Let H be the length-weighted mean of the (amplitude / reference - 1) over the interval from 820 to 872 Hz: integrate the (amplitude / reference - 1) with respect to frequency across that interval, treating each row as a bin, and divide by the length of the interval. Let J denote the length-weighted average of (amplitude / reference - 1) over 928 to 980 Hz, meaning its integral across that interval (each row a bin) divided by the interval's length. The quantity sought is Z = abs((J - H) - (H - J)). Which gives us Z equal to 0.03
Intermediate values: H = 0.006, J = -0.009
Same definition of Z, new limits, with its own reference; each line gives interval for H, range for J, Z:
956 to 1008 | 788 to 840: 0.08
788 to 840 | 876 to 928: 0.17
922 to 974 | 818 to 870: 0.03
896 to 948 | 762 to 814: 0.15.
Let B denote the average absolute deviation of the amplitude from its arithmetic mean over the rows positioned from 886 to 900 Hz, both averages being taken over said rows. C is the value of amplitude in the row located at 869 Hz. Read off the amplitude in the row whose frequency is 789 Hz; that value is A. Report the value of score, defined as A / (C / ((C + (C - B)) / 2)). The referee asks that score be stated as 270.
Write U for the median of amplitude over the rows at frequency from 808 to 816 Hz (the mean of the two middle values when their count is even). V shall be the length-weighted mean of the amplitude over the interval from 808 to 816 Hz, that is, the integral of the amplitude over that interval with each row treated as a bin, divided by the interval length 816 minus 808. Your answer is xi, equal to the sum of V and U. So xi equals 432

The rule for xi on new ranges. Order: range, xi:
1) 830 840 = 457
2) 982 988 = 429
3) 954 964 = 432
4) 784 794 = 539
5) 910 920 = 408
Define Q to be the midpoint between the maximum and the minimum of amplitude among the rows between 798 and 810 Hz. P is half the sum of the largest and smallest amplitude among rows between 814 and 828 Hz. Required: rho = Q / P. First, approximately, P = 225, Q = 203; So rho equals 0.90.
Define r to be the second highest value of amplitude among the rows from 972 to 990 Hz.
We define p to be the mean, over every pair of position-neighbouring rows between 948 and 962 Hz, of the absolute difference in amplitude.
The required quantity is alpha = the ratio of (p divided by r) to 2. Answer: 0.0241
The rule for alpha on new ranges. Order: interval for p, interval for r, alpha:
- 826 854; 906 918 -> 0.0109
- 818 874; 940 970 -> 0.0102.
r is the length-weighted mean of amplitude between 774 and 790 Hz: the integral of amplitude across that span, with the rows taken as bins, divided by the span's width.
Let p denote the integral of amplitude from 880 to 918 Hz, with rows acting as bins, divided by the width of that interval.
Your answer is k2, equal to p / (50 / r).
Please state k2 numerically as 1026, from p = 203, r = 253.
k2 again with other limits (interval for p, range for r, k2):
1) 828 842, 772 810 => 1066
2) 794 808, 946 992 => 897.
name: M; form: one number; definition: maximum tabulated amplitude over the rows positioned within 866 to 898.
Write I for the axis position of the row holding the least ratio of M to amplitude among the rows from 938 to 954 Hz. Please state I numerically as 943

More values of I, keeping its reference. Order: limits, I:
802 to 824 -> 823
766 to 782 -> 781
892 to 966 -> 955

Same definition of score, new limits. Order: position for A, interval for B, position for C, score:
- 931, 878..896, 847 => 226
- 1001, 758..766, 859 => 223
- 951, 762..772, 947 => 219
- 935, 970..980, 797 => 233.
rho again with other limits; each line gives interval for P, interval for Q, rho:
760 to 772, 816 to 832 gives 1.01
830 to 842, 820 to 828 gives 1.01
